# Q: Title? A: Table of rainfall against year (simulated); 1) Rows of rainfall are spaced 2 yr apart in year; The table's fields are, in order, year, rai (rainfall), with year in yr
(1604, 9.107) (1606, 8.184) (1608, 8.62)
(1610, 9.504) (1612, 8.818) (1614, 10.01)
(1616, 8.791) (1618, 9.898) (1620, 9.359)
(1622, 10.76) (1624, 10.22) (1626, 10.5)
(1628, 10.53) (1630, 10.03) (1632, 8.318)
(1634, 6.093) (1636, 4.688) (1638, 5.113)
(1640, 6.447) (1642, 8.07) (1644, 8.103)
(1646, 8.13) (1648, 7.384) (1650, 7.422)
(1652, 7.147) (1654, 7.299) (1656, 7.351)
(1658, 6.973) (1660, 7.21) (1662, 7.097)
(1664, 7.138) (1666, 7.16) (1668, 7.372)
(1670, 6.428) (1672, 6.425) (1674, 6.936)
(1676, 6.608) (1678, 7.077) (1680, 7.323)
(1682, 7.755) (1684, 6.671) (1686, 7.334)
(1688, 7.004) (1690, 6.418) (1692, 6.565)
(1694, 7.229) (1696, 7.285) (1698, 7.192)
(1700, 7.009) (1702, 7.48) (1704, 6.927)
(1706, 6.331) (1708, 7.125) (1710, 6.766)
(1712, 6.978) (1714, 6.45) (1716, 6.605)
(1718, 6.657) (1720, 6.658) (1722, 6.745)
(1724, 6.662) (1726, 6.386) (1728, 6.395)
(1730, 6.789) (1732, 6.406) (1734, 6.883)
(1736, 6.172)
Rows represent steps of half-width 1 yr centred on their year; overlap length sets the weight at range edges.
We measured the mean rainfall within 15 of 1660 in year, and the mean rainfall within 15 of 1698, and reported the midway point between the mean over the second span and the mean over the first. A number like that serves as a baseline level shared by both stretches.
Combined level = 7.1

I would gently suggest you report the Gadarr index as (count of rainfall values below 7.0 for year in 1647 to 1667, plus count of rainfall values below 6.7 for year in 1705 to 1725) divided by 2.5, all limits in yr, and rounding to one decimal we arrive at 2.8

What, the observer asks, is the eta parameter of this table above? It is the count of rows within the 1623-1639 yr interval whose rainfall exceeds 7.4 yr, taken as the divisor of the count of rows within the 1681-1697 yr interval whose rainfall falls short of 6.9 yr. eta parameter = 0.60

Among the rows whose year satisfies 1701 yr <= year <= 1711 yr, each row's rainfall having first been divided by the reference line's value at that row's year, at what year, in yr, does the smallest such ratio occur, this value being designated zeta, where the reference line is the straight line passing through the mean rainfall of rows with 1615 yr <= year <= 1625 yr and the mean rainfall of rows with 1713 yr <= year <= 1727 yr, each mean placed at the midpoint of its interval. 1706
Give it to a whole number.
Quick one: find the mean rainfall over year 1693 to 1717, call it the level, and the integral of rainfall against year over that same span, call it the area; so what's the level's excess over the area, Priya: -160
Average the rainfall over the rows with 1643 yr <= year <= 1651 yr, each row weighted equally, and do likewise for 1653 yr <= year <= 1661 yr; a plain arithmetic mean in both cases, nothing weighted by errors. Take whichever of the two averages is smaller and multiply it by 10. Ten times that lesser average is 72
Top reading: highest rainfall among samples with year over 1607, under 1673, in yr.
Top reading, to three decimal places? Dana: 10.760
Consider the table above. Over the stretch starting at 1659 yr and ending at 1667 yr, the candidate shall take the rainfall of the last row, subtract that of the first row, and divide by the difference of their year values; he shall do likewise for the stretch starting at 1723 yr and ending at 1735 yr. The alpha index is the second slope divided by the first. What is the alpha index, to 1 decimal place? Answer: -2.7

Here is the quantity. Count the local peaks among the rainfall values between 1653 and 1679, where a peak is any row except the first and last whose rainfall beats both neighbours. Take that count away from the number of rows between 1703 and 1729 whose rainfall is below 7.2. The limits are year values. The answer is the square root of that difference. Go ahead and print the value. 3.00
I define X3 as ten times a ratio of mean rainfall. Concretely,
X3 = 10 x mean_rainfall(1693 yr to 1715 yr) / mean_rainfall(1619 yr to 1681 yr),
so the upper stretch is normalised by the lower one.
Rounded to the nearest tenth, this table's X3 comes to 9.1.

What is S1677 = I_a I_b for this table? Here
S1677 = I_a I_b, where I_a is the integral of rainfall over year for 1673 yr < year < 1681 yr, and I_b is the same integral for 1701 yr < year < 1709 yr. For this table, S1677 3114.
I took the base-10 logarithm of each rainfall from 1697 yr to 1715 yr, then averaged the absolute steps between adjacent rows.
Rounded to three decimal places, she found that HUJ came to 0.029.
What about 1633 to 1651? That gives 0.050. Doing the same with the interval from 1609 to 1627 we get 0.039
